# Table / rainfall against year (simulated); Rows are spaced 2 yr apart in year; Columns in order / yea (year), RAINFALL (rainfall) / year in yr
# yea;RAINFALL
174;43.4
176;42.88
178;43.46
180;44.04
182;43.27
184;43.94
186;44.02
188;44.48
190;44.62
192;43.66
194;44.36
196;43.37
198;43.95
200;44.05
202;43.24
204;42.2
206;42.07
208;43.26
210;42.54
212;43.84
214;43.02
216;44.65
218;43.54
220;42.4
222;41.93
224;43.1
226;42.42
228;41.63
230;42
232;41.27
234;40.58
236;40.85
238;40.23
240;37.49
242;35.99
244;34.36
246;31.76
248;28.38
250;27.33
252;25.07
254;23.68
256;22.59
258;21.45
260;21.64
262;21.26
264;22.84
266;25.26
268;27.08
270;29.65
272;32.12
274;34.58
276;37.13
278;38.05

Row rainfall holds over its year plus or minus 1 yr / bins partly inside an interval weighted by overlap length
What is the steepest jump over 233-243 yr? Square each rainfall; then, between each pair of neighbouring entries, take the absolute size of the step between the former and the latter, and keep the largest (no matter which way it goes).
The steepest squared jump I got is 213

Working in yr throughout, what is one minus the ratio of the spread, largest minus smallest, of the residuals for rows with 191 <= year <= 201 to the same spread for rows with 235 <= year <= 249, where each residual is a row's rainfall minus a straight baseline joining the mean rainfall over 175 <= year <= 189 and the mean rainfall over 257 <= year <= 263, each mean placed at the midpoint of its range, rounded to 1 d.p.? 0.7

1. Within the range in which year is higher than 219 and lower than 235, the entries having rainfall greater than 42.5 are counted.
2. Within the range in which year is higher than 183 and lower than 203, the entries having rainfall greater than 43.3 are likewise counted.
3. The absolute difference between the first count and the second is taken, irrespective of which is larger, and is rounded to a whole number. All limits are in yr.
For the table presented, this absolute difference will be 8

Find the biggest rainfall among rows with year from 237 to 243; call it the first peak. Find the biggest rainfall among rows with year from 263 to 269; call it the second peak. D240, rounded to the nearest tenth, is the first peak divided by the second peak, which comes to 1.5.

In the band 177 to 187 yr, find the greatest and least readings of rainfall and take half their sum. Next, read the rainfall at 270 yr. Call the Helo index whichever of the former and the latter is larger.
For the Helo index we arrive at 43.7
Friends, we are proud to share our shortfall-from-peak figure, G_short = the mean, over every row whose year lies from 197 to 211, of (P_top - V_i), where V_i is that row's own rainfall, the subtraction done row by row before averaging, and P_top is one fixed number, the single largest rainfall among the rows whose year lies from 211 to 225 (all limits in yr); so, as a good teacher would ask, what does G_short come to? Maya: 1.6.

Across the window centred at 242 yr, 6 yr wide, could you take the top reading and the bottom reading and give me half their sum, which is 36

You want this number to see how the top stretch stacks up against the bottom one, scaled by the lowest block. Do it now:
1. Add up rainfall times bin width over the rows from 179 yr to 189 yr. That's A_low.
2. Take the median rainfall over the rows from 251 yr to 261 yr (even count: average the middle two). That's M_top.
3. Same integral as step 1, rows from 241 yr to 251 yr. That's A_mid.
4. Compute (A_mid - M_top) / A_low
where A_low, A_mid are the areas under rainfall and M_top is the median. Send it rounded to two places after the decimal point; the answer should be 0.67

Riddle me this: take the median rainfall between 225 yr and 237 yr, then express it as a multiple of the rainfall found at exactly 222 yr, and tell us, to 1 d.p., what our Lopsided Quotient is 1.0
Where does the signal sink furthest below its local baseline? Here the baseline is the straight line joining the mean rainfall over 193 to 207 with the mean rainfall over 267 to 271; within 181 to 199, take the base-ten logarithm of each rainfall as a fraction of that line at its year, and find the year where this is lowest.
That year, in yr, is 182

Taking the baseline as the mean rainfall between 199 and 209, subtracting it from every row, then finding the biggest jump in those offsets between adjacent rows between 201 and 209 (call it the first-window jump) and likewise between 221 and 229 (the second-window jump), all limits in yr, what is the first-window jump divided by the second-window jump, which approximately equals 1.0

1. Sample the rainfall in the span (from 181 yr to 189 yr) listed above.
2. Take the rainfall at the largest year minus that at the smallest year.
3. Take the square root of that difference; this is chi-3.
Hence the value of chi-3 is 1.1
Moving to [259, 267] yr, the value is 1.9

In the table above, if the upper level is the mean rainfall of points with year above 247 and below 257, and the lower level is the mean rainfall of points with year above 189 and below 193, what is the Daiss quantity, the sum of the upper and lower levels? 70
